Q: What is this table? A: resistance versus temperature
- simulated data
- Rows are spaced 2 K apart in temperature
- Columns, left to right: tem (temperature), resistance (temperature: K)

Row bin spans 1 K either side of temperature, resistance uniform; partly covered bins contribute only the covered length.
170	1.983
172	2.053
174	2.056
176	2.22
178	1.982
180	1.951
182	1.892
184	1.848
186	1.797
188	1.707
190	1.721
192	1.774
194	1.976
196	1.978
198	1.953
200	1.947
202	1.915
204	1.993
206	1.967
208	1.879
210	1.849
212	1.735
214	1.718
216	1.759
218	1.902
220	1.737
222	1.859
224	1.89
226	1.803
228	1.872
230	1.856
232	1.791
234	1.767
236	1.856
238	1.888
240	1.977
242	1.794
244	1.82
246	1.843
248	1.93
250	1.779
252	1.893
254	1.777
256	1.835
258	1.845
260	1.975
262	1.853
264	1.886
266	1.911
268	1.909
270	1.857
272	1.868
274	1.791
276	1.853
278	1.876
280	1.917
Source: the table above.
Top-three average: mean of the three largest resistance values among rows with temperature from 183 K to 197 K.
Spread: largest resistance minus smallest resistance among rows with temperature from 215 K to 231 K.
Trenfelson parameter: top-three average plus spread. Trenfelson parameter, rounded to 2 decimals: 2.10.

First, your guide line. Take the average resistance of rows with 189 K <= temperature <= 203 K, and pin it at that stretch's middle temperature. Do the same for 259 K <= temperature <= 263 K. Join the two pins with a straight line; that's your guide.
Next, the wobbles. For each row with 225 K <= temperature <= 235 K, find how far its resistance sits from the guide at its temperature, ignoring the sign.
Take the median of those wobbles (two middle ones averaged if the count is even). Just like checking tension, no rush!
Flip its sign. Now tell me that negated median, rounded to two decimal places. -0.10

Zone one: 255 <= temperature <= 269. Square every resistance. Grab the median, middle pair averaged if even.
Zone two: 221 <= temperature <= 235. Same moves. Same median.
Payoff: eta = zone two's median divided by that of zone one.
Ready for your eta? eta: 0.968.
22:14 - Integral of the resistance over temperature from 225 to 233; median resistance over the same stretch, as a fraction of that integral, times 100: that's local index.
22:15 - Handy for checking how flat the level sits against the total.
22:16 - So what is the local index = 12.5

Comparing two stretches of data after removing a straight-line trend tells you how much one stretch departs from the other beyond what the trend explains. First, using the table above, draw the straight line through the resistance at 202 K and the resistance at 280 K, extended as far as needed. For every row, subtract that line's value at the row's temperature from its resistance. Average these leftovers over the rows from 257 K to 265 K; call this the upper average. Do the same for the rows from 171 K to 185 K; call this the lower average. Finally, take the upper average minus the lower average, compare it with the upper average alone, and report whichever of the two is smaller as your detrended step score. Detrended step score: -0.11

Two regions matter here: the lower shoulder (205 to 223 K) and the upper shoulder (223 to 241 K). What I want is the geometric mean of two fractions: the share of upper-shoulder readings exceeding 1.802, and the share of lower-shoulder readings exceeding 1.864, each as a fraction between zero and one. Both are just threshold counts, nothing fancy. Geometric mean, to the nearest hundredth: 0.51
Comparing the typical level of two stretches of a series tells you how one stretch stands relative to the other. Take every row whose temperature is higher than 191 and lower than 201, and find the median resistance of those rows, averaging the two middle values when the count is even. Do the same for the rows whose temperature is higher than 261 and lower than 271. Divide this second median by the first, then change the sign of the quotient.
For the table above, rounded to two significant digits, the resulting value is -0.97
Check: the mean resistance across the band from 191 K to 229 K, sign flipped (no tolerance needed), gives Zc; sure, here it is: -1.87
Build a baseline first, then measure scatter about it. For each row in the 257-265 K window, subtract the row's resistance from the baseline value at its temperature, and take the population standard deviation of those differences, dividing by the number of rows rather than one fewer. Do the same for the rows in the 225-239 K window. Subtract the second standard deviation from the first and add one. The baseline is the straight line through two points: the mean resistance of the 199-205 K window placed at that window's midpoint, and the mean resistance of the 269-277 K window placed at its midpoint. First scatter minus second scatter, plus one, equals 1.01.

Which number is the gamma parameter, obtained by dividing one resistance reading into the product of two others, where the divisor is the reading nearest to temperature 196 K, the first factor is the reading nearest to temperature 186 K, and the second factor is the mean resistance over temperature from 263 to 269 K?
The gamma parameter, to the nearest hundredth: 1.73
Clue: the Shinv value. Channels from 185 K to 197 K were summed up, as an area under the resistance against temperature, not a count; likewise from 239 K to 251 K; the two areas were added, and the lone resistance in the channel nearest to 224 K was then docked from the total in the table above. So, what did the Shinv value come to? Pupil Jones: 42.3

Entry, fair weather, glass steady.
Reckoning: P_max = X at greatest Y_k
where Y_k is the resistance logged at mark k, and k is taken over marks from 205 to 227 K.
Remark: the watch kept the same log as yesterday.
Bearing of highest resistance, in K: 206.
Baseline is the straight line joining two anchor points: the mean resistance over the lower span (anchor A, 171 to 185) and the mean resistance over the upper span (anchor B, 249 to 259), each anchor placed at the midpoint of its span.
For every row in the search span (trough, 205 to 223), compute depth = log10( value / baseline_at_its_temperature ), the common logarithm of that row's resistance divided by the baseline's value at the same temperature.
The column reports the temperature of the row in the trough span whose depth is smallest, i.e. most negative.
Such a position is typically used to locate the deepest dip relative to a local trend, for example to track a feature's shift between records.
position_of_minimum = 214 K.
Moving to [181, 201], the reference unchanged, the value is 188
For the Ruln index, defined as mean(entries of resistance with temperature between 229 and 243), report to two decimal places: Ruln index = 1.85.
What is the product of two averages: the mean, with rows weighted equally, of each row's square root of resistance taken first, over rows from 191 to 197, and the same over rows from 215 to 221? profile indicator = 1.85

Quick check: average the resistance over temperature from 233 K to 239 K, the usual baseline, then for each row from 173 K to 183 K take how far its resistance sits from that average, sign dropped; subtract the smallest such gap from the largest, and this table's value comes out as 0.33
